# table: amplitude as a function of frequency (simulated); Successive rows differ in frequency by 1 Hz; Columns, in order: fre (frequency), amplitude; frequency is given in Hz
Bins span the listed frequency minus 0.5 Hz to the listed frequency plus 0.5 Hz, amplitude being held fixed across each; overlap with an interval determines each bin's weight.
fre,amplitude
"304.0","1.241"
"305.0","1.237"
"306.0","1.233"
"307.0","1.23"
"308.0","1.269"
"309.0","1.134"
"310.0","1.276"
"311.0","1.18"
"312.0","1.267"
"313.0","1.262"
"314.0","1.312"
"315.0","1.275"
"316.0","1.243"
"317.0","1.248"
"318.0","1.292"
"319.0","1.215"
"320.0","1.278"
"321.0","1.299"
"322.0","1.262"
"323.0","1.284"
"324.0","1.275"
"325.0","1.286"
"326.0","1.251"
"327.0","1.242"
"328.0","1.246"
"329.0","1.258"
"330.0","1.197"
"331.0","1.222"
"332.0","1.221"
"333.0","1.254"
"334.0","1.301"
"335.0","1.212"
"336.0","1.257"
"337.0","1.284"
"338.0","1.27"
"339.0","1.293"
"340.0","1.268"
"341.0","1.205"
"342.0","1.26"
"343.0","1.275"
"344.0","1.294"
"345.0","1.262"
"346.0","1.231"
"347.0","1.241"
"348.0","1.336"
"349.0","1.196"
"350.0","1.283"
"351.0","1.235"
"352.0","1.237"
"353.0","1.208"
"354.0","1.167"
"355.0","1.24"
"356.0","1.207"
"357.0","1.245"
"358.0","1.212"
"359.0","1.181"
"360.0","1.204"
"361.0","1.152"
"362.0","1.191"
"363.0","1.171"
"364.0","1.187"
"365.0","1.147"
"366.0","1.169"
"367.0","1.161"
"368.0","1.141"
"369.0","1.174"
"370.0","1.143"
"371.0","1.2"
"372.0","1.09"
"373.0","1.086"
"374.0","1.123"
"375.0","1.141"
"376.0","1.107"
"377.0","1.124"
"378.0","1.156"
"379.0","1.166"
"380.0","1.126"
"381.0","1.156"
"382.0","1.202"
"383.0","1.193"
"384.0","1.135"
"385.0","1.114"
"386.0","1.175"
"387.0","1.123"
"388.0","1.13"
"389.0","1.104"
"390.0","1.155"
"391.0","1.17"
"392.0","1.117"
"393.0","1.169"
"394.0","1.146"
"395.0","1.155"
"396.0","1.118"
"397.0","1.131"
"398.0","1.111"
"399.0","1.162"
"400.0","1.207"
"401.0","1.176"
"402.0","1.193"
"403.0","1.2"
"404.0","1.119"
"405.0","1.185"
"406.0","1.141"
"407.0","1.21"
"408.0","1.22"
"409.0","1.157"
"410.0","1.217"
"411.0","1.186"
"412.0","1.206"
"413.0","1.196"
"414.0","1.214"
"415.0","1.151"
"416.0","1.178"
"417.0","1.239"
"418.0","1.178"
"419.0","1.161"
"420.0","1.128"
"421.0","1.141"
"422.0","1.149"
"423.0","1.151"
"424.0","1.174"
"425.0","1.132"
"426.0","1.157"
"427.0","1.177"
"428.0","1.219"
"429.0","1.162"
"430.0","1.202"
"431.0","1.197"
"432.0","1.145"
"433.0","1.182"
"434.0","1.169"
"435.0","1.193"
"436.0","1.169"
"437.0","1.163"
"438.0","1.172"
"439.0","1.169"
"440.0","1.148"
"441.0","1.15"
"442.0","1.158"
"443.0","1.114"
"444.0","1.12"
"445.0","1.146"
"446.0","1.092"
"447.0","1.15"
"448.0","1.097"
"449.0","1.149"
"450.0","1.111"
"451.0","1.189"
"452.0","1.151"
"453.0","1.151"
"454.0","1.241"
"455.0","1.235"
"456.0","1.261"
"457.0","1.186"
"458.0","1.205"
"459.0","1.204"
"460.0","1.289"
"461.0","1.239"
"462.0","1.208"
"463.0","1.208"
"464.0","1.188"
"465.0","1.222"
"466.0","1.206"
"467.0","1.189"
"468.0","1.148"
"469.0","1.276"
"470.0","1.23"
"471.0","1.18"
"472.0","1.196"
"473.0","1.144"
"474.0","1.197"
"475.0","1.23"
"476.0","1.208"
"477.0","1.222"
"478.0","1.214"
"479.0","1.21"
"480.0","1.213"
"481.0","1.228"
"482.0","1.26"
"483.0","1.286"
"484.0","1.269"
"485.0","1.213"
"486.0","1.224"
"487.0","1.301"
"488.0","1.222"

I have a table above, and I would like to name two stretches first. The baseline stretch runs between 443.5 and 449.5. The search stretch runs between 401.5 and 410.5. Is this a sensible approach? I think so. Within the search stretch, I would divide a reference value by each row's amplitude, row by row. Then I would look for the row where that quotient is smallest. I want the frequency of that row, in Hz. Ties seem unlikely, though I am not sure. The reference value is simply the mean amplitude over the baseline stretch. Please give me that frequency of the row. 408.0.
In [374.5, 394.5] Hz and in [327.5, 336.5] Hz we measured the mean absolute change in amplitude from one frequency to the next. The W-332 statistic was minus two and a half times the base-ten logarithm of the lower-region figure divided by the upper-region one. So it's -0.17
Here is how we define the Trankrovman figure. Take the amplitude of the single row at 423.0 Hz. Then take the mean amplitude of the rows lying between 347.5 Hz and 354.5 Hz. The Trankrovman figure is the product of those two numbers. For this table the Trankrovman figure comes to 1.42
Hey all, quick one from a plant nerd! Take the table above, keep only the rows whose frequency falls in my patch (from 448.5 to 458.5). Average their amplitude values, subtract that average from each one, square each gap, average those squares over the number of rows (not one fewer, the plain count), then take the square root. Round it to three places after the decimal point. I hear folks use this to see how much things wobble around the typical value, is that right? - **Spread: 0.046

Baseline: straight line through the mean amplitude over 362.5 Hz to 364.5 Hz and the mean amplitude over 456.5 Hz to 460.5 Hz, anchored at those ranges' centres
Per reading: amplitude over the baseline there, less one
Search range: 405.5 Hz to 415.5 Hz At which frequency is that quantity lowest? 406.0 Hz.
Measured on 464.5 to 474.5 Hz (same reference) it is 473.0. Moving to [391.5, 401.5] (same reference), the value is 398.0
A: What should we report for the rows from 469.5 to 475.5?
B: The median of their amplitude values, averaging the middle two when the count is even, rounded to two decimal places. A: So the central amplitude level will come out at 1.20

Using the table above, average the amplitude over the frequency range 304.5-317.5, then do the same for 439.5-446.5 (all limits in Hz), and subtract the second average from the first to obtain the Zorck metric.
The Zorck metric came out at 0.11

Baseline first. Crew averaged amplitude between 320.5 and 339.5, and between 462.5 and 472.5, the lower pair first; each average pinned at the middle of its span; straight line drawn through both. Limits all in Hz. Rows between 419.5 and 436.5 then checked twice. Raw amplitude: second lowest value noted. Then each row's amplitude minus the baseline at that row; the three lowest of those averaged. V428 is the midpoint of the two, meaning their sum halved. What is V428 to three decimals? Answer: 0.522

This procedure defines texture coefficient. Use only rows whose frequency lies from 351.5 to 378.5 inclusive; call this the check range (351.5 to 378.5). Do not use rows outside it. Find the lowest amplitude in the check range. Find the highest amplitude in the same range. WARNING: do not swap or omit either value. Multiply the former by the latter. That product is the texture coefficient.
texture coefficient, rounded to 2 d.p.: 1.35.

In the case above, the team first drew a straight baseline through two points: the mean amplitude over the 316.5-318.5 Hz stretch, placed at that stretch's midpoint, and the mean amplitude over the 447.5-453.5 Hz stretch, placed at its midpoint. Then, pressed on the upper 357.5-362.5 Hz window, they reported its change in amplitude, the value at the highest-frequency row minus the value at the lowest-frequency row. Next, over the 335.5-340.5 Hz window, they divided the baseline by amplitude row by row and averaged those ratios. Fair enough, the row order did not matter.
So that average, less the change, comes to 1.00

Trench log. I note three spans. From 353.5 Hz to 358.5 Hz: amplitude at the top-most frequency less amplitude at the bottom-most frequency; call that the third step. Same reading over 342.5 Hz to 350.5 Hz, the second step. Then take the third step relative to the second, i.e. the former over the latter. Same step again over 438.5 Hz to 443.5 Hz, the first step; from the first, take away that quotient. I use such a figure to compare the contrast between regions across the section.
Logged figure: -5.7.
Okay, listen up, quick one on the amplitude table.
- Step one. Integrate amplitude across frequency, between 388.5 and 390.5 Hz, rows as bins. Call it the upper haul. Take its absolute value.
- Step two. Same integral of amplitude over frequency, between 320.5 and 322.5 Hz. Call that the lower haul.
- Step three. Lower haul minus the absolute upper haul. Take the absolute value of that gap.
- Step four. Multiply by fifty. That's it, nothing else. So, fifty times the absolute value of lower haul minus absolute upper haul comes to 15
